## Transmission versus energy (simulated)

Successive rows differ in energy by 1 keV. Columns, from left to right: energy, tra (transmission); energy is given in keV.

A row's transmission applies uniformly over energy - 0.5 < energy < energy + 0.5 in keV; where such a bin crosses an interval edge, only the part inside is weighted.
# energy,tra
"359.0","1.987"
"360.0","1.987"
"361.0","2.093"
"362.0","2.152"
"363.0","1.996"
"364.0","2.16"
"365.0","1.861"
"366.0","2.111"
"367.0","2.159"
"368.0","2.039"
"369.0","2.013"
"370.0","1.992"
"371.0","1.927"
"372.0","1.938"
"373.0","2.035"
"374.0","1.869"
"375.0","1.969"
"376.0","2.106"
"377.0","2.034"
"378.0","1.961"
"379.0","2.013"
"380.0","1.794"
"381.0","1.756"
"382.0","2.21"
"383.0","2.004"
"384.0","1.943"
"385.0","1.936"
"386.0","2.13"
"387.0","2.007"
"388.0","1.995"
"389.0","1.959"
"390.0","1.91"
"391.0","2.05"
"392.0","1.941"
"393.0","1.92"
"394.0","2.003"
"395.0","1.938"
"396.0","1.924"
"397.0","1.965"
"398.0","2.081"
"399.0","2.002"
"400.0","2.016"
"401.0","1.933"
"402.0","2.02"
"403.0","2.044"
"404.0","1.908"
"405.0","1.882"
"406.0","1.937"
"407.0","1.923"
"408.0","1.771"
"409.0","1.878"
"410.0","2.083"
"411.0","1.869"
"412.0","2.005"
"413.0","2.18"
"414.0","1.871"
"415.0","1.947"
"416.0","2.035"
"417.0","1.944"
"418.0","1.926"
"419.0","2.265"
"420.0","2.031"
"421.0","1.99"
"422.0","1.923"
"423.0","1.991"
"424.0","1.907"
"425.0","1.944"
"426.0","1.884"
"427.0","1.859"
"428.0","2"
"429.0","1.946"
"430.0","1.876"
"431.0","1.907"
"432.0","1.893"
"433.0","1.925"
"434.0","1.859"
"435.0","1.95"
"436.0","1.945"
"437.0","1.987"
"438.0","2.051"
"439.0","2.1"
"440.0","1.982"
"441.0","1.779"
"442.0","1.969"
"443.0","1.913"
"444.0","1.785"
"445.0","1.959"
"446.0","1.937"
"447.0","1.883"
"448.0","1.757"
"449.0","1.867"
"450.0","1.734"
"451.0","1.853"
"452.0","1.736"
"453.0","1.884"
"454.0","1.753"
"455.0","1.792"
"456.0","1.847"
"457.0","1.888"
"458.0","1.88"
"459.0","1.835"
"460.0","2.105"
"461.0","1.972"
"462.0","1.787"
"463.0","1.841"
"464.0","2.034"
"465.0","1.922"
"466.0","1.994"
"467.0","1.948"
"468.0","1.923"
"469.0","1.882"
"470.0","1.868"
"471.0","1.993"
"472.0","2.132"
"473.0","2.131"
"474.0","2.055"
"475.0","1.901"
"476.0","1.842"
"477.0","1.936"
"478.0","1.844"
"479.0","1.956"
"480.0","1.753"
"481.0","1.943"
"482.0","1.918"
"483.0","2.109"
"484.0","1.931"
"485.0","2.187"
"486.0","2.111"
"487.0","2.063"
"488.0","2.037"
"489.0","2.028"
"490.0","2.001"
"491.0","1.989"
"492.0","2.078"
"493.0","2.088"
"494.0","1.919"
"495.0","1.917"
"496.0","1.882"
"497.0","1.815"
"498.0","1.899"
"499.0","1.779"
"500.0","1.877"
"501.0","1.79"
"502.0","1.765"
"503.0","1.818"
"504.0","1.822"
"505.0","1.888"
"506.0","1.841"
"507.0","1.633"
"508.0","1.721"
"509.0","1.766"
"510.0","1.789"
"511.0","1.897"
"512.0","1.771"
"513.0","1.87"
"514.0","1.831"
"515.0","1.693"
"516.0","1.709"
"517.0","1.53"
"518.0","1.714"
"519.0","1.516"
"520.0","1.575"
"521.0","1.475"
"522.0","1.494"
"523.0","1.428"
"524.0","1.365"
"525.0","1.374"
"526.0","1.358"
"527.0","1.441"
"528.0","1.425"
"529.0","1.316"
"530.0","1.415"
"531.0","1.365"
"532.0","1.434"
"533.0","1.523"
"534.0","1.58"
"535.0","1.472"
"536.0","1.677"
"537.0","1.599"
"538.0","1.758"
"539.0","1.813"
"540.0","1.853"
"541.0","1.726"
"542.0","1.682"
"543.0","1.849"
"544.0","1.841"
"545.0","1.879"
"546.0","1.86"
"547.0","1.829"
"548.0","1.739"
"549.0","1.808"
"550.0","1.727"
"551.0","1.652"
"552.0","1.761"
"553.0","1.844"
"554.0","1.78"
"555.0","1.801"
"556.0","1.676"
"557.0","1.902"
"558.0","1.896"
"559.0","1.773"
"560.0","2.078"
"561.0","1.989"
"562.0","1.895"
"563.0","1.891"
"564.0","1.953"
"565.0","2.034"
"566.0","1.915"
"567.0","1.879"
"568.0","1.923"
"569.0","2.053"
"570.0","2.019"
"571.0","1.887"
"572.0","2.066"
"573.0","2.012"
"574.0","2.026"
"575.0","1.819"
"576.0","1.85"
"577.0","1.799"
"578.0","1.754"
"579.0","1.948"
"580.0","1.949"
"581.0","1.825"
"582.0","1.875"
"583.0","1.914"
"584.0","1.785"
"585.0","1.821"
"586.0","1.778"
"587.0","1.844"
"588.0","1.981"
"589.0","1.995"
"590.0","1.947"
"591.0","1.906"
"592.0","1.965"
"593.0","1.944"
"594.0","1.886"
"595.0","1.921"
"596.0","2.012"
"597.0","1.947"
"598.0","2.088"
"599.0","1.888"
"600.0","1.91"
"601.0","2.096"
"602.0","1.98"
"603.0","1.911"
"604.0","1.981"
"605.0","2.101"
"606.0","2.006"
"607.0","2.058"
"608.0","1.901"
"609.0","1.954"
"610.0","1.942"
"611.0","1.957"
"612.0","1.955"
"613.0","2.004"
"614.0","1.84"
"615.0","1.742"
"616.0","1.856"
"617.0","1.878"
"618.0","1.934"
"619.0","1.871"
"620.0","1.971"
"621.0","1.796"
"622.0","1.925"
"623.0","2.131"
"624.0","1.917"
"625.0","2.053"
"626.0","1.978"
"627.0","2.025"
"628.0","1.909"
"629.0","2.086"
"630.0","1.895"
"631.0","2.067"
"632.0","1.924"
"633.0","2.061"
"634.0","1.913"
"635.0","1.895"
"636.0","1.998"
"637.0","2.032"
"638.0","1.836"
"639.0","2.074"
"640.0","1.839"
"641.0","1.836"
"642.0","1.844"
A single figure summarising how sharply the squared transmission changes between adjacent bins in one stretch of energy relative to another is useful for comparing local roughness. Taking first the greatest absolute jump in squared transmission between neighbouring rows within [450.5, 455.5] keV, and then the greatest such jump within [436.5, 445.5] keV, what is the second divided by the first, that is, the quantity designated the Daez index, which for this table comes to 1.4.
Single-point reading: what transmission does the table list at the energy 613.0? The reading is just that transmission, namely 2.004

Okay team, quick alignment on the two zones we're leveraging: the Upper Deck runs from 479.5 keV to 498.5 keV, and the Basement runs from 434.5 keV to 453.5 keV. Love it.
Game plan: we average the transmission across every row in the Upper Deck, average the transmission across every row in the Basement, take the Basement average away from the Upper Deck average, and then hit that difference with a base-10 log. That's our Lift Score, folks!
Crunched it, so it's -1.1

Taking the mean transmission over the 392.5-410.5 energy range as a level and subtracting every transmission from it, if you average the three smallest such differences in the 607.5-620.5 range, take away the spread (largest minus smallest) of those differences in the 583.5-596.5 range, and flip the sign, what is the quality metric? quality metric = 0.25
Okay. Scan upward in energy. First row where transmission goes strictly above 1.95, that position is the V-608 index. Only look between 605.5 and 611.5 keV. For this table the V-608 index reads 606.0 keV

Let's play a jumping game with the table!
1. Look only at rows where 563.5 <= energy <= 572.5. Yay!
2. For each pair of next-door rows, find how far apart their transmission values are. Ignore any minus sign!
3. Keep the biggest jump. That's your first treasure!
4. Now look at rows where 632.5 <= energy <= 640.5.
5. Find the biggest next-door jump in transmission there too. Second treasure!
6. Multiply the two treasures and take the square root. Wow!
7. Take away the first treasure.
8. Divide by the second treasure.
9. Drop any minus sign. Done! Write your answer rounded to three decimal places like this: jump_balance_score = 0.115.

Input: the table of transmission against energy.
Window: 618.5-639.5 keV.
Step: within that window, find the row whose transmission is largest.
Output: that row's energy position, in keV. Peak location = 623.0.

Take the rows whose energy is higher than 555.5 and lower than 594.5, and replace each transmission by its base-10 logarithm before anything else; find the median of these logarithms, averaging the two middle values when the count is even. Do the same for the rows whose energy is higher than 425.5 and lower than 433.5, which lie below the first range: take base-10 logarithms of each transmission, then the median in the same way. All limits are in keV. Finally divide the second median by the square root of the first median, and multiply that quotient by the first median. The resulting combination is 0.148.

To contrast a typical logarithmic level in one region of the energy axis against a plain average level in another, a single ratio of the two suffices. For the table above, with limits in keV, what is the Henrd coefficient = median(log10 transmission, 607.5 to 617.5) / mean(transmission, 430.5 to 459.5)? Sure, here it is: 0.151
